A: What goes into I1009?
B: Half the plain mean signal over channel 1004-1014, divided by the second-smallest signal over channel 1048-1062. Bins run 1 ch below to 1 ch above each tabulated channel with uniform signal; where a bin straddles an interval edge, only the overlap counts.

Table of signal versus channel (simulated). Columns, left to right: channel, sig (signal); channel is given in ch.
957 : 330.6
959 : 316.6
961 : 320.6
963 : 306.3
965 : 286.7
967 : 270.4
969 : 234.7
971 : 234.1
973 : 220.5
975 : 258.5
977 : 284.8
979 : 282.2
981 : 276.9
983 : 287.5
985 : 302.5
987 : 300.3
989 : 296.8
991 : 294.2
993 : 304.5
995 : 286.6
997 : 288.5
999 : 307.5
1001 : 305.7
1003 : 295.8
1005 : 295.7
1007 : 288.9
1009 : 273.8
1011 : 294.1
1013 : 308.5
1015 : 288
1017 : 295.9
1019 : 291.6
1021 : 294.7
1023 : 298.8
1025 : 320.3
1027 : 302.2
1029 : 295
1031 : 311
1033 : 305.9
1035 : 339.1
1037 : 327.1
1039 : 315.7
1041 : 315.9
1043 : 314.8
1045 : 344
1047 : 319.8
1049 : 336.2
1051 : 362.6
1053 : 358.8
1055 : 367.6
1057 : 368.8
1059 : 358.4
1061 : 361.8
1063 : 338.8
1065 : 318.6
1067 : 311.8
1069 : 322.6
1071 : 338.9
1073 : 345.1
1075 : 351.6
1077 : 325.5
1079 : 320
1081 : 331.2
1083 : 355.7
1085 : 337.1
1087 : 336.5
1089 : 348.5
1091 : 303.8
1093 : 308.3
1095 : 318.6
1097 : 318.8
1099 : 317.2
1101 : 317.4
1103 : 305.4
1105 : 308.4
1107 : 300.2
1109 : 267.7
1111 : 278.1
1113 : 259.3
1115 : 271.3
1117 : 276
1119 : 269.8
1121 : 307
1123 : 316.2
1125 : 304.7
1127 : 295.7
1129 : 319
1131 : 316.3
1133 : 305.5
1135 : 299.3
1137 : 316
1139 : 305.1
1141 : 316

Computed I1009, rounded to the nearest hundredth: 0.41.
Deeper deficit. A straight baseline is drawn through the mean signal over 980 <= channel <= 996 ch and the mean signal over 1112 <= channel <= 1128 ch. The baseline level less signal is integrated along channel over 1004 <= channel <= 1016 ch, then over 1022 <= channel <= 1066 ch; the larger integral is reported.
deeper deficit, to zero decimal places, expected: 14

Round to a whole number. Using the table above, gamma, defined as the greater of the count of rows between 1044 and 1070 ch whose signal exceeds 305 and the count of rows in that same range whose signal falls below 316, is 13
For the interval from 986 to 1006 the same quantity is 10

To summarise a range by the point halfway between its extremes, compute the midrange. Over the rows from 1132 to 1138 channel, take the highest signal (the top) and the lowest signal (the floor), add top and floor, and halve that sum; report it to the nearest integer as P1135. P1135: 308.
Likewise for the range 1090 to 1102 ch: 311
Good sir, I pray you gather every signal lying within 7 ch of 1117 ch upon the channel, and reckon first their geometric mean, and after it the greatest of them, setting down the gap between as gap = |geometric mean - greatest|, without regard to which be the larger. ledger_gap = 34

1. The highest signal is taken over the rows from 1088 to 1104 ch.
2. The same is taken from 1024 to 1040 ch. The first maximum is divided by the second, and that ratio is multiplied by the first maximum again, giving 358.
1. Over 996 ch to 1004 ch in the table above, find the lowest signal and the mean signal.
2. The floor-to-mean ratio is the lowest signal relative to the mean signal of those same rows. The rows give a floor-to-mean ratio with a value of 0.964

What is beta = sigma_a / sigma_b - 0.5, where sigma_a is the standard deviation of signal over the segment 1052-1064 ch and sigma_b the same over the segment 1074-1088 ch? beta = 0.3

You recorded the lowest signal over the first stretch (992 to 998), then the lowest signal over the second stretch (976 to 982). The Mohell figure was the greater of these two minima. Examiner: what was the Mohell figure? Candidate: 287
